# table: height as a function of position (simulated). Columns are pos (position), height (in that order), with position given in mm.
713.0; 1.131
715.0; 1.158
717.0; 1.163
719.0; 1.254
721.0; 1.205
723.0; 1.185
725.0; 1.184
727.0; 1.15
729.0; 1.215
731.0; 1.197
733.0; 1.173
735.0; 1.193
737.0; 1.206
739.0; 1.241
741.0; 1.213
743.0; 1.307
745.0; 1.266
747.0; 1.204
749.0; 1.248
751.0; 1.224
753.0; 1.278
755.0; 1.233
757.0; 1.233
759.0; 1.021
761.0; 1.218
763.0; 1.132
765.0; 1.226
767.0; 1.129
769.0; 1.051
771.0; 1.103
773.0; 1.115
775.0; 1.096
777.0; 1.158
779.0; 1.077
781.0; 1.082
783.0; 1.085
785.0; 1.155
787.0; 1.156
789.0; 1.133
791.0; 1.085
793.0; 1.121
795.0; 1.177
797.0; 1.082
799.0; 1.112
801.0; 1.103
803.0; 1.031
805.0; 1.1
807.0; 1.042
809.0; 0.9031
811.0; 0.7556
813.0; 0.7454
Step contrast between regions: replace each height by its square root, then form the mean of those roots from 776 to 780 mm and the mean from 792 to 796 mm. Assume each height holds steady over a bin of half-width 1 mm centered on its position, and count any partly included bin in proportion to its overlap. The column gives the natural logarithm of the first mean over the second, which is -0.014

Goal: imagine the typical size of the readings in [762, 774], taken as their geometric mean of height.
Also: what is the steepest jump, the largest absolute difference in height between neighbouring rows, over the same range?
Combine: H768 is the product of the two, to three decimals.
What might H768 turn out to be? 0.109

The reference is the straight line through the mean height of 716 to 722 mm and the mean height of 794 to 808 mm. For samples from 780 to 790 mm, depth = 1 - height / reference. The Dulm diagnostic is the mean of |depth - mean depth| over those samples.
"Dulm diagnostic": 0.031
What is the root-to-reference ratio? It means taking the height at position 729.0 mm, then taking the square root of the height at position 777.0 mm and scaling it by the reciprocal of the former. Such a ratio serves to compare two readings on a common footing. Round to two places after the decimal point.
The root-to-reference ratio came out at 0.89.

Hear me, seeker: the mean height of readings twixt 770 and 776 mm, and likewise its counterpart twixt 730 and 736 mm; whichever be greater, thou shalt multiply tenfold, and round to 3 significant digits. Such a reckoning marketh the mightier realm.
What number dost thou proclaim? 11.9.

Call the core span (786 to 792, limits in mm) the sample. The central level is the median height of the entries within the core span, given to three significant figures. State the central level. 1.13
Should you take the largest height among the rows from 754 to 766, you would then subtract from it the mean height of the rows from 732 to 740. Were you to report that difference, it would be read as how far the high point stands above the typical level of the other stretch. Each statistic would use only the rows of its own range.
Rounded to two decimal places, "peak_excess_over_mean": 0.03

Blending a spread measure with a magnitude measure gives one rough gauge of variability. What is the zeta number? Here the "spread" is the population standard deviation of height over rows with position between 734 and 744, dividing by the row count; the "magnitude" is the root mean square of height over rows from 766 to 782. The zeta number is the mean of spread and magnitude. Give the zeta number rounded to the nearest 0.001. 0.571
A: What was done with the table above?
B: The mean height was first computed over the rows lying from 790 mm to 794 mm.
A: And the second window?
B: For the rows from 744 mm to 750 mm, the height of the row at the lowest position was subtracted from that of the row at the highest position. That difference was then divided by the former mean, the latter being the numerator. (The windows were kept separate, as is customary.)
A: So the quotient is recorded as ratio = -0.016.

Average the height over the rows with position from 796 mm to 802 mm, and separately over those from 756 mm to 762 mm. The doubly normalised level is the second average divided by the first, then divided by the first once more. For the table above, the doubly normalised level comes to 0.96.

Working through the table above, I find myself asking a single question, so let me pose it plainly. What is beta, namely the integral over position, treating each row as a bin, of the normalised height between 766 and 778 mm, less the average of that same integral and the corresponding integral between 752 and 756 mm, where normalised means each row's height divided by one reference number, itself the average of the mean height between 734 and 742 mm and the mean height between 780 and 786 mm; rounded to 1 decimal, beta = 3.6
